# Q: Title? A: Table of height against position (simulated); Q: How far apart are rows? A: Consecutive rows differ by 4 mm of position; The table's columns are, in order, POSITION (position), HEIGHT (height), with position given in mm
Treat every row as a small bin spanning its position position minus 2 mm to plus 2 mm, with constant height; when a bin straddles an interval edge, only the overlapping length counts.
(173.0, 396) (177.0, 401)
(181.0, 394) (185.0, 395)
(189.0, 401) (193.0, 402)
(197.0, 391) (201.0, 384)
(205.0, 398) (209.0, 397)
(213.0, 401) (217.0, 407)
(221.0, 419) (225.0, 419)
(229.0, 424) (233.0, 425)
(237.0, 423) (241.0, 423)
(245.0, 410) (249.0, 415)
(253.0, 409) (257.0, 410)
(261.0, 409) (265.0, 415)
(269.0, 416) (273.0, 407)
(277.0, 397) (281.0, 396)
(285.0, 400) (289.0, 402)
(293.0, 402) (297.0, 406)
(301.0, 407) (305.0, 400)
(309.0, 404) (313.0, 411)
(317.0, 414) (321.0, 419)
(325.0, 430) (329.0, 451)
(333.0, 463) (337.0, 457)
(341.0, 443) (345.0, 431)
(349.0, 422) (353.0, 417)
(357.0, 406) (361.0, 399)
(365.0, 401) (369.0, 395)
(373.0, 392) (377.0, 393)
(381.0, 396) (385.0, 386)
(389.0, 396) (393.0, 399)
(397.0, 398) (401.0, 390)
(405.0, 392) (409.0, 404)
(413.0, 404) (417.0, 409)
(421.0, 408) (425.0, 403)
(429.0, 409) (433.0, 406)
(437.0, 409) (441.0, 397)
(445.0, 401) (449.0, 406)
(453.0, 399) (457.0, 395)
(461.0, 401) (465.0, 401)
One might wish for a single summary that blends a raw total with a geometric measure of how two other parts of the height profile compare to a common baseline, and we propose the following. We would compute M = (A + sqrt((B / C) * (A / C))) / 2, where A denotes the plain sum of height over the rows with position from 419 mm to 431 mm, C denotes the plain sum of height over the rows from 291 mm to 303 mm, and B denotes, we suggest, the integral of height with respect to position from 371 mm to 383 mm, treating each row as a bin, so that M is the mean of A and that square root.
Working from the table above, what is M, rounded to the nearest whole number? 611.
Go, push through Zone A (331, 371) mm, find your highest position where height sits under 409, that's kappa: 369.0 mm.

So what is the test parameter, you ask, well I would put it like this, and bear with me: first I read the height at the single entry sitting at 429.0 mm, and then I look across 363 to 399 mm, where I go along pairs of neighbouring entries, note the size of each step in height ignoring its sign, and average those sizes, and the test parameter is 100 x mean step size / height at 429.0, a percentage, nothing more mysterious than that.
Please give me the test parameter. 1.13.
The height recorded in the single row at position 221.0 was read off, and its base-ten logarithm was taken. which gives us 2.62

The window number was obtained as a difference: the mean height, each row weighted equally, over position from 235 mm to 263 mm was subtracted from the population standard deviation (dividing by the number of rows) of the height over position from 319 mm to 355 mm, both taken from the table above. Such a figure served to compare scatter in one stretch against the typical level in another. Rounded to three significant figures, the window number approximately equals -398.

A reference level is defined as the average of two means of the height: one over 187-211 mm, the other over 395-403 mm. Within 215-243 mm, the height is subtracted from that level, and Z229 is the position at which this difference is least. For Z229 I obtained 233.0 mm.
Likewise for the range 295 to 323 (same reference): 321.0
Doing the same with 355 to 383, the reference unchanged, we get 357.0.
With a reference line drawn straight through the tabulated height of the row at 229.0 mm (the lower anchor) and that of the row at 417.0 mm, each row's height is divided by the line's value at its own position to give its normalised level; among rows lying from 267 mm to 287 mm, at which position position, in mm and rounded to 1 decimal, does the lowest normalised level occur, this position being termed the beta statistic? 281.0 mm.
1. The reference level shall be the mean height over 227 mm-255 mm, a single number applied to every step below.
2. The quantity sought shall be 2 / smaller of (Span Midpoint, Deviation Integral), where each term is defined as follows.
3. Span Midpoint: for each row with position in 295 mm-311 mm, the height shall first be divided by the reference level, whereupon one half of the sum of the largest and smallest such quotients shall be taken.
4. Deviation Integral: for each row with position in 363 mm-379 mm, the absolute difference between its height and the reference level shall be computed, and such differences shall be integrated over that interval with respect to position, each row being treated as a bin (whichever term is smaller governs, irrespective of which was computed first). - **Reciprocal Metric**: 2.07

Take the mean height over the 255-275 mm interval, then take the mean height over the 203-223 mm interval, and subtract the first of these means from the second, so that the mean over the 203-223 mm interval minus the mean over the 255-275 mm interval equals -7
